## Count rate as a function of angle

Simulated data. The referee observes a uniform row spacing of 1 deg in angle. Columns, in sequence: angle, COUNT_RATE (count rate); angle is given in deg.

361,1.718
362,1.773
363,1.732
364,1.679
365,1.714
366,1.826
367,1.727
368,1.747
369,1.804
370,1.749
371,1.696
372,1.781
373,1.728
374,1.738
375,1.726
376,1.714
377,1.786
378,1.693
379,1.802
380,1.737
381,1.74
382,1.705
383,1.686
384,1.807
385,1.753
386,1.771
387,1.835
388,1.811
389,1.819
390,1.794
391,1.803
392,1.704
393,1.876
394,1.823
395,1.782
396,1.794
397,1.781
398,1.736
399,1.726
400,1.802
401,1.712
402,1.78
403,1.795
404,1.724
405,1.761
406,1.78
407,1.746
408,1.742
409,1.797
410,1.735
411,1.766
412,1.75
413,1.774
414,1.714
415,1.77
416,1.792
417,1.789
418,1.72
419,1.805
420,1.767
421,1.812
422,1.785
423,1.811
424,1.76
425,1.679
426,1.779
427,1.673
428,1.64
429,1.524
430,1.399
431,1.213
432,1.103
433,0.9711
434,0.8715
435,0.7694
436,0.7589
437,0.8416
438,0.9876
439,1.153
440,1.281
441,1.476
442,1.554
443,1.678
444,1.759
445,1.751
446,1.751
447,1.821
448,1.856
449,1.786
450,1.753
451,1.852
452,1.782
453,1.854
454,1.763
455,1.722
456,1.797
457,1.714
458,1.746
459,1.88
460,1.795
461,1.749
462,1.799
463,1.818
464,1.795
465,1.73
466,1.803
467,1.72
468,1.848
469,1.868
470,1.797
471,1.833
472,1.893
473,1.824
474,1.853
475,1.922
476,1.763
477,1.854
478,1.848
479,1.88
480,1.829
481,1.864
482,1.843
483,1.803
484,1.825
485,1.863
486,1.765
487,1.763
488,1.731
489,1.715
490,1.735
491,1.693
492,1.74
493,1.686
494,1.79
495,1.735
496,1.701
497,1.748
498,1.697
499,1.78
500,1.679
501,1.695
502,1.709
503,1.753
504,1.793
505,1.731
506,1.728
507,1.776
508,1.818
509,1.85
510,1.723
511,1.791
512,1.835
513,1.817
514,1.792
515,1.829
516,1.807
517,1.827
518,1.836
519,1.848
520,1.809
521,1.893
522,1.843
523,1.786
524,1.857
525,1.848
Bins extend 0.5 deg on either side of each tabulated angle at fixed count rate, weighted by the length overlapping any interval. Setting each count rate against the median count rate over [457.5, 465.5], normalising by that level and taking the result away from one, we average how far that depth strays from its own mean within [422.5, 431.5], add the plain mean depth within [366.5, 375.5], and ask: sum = 0.114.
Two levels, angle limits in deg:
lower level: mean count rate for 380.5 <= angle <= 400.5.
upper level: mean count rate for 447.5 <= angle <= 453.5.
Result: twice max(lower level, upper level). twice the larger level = 3.63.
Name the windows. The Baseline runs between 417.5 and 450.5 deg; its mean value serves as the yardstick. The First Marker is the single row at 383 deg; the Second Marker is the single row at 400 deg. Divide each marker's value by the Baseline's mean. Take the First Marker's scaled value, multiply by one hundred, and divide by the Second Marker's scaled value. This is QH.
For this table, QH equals 94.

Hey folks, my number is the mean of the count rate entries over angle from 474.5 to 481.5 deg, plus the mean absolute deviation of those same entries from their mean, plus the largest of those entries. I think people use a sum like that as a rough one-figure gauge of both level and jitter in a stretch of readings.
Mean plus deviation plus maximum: 3.81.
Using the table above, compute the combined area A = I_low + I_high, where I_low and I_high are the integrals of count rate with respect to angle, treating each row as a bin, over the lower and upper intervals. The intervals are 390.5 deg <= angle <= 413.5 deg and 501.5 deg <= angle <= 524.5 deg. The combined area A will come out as 82.1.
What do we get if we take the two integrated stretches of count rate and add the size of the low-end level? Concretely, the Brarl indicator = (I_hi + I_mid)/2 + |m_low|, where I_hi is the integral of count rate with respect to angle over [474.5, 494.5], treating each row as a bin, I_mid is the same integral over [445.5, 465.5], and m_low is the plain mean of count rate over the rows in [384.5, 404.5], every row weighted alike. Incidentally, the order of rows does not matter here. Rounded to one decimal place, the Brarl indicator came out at 37.6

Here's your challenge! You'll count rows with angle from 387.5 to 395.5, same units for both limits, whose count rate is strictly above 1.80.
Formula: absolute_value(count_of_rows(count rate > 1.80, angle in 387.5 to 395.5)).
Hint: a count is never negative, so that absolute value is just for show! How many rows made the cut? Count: 5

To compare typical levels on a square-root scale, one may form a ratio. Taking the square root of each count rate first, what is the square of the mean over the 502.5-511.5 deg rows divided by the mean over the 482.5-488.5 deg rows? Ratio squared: 0.99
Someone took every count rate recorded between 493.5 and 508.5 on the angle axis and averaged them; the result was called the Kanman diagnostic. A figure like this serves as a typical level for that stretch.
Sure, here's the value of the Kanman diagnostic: 1.74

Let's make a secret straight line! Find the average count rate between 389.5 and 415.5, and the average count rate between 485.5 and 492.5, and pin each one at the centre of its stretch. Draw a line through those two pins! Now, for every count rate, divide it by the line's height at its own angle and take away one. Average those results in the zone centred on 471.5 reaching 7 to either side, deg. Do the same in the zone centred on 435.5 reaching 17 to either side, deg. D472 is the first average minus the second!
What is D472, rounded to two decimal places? 0.19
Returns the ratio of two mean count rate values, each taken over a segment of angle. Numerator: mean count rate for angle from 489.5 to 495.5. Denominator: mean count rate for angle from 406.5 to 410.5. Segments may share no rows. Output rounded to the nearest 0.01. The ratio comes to 0.99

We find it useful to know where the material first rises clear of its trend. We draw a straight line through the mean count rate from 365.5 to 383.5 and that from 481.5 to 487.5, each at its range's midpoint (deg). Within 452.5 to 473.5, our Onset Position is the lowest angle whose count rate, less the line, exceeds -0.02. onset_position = 453 deg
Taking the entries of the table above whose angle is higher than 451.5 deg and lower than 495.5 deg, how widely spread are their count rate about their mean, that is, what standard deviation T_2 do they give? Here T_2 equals 0.059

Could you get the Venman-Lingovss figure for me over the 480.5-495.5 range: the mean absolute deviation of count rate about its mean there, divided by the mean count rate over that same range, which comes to 0.028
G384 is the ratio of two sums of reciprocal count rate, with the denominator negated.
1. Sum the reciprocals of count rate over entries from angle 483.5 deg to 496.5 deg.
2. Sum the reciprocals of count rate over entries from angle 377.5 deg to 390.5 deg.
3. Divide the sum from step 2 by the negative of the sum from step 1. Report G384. -0.99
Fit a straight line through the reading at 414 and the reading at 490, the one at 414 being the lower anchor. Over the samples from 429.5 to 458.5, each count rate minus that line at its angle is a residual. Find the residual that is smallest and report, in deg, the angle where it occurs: 436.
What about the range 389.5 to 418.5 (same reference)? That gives 392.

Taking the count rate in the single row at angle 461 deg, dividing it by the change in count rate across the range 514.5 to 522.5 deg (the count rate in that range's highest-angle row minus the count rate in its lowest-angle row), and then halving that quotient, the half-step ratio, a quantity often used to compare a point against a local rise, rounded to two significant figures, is 62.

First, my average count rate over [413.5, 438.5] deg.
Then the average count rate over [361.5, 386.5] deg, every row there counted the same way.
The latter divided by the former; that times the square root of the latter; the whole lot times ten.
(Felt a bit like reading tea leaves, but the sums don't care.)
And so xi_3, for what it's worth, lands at 15.7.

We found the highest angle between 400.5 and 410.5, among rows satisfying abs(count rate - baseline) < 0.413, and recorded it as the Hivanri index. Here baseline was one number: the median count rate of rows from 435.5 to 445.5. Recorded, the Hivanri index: 410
